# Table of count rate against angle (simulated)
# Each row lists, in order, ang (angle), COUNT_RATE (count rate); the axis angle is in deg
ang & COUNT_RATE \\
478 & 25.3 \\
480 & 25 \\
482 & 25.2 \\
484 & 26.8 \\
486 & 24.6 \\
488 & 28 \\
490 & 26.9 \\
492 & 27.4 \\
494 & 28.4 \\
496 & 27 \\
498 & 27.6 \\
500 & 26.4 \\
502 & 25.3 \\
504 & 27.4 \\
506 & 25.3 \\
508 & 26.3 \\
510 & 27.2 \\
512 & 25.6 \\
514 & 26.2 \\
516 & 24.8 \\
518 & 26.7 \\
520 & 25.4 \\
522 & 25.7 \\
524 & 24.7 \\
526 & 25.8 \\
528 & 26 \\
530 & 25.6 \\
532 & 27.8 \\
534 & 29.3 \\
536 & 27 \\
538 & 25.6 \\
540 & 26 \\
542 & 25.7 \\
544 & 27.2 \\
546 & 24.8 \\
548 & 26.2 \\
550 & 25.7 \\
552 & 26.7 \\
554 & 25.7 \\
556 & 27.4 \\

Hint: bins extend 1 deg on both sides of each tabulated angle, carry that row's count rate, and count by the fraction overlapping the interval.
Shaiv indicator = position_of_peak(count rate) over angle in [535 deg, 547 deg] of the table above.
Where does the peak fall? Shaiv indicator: 544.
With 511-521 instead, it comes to 518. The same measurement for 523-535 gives 534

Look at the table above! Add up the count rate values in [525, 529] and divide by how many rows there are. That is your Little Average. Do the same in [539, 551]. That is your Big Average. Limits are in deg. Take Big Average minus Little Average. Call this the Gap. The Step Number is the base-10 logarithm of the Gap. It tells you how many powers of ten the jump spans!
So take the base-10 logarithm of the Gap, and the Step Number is -1.5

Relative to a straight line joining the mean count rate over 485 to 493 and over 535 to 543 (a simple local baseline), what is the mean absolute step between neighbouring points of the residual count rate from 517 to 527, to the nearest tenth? 0.9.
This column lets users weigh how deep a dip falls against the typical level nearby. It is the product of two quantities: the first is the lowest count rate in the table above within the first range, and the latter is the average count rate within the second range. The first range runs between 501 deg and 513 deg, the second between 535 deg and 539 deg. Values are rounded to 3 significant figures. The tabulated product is 665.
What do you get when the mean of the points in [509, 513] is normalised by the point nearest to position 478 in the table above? 1.04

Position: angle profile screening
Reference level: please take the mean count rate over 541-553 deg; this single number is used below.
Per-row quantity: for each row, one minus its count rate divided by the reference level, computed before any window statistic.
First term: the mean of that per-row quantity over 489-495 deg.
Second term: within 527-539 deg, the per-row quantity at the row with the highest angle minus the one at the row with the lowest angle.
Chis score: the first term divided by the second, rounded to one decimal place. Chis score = -3.8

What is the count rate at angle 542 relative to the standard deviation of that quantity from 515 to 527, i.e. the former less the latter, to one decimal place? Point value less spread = 25.0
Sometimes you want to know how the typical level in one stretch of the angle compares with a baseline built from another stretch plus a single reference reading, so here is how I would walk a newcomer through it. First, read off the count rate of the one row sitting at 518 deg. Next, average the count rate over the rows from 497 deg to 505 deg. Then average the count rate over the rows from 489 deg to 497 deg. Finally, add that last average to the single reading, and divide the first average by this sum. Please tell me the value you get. 0.493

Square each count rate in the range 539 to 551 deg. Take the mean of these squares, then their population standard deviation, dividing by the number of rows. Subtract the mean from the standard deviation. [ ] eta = -636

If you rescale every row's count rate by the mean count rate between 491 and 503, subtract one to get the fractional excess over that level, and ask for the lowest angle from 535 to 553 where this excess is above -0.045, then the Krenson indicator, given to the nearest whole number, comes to 536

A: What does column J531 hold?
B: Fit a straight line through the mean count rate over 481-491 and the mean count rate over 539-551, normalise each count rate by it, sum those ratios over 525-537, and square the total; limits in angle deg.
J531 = 38.5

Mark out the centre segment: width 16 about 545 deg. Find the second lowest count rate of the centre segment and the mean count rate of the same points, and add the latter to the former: 51.6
